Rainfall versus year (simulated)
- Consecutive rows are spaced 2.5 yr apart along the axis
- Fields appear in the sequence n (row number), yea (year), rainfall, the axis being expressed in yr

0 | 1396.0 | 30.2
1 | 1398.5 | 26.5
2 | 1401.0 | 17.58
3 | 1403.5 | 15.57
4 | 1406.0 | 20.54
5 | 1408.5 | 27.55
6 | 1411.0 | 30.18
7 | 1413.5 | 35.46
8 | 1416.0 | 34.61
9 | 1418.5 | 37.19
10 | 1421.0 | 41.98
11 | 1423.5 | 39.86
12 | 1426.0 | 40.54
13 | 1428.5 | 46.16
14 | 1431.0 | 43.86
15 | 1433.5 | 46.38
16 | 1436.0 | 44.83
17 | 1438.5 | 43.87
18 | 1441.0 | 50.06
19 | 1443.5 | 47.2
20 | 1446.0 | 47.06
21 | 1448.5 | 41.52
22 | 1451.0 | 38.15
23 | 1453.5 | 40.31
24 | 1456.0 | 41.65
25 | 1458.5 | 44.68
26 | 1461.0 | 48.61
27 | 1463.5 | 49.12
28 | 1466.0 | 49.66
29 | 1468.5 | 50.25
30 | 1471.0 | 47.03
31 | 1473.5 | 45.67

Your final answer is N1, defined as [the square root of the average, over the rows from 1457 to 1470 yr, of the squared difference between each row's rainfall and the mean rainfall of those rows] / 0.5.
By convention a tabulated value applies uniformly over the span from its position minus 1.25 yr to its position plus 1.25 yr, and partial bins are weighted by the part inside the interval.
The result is 3.9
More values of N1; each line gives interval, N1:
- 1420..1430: 4.9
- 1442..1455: 7.3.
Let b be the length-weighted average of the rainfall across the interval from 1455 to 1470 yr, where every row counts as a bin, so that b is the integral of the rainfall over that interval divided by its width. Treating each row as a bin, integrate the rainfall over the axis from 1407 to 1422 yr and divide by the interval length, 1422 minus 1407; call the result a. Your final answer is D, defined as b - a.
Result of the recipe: 13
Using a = 34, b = 47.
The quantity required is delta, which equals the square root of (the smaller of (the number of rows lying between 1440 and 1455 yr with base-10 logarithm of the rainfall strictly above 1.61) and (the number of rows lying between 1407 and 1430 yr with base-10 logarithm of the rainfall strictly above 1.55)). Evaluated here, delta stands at 2.0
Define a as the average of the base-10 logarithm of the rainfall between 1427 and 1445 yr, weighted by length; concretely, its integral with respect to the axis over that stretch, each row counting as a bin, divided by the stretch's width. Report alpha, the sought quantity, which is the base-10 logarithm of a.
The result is 0.221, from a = 1.66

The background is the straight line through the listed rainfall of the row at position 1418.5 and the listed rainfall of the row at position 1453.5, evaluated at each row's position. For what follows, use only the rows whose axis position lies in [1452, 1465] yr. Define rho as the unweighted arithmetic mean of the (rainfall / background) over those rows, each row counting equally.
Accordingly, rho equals 1.10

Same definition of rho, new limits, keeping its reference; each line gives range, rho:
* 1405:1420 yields 0.84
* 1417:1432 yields 1.10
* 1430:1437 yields 1.17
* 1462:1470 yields 1.20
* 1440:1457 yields 1.10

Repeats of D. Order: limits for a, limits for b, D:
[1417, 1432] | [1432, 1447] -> 5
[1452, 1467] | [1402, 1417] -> -18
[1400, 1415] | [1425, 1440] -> 20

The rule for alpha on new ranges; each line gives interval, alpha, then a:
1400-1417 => 0.144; 1.39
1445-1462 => 0.213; 1.63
